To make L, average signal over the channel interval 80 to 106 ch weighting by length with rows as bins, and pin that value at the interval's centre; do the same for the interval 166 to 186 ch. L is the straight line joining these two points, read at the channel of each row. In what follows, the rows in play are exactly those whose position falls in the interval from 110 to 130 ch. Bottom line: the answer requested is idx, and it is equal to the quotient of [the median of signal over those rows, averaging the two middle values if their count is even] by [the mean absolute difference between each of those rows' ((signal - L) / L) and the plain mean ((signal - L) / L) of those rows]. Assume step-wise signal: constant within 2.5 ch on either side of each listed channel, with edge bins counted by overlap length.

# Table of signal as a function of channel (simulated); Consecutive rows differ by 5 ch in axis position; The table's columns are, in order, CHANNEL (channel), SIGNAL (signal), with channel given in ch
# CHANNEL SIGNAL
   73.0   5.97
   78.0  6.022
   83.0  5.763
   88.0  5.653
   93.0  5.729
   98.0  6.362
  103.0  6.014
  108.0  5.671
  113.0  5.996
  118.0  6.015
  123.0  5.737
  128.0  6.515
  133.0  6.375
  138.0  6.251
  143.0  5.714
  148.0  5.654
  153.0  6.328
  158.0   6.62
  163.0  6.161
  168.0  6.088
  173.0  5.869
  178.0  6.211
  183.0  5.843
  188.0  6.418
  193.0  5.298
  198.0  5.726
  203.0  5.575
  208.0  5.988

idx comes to 163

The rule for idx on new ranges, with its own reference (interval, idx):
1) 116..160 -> 121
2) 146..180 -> 164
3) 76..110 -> 162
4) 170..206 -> 125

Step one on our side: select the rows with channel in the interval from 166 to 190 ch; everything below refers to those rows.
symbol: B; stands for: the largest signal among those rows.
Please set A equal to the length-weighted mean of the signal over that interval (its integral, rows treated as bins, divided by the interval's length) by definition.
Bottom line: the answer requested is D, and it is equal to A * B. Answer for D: 39.0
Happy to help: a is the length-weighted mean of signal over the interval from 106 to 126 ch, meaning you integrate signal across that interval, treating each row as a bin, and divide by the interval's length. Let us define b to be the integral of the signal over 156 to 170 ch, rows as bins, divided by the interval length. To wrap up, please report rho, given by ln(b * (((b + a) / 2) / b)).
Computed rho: 1.81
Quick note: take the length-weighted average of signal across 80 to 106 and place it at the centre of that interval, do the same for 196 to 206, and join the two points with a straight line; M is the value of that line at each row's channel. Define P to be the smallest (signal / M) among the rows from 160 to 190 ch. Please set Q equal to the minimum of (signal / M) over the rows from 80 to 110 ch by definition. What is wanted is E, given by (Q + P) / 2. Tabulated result 0.990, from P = 1.02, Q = 0.956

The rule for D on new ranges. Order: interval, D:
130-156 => 38.8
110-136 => 39.9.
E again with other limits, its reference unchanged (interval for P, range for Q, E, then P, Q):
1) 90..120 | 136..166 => 0.972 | 0.97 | 0.978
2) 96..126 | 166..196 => 0.949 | 0.97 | 0.933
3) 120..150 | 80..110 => 0.967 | 0.98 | 0.956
